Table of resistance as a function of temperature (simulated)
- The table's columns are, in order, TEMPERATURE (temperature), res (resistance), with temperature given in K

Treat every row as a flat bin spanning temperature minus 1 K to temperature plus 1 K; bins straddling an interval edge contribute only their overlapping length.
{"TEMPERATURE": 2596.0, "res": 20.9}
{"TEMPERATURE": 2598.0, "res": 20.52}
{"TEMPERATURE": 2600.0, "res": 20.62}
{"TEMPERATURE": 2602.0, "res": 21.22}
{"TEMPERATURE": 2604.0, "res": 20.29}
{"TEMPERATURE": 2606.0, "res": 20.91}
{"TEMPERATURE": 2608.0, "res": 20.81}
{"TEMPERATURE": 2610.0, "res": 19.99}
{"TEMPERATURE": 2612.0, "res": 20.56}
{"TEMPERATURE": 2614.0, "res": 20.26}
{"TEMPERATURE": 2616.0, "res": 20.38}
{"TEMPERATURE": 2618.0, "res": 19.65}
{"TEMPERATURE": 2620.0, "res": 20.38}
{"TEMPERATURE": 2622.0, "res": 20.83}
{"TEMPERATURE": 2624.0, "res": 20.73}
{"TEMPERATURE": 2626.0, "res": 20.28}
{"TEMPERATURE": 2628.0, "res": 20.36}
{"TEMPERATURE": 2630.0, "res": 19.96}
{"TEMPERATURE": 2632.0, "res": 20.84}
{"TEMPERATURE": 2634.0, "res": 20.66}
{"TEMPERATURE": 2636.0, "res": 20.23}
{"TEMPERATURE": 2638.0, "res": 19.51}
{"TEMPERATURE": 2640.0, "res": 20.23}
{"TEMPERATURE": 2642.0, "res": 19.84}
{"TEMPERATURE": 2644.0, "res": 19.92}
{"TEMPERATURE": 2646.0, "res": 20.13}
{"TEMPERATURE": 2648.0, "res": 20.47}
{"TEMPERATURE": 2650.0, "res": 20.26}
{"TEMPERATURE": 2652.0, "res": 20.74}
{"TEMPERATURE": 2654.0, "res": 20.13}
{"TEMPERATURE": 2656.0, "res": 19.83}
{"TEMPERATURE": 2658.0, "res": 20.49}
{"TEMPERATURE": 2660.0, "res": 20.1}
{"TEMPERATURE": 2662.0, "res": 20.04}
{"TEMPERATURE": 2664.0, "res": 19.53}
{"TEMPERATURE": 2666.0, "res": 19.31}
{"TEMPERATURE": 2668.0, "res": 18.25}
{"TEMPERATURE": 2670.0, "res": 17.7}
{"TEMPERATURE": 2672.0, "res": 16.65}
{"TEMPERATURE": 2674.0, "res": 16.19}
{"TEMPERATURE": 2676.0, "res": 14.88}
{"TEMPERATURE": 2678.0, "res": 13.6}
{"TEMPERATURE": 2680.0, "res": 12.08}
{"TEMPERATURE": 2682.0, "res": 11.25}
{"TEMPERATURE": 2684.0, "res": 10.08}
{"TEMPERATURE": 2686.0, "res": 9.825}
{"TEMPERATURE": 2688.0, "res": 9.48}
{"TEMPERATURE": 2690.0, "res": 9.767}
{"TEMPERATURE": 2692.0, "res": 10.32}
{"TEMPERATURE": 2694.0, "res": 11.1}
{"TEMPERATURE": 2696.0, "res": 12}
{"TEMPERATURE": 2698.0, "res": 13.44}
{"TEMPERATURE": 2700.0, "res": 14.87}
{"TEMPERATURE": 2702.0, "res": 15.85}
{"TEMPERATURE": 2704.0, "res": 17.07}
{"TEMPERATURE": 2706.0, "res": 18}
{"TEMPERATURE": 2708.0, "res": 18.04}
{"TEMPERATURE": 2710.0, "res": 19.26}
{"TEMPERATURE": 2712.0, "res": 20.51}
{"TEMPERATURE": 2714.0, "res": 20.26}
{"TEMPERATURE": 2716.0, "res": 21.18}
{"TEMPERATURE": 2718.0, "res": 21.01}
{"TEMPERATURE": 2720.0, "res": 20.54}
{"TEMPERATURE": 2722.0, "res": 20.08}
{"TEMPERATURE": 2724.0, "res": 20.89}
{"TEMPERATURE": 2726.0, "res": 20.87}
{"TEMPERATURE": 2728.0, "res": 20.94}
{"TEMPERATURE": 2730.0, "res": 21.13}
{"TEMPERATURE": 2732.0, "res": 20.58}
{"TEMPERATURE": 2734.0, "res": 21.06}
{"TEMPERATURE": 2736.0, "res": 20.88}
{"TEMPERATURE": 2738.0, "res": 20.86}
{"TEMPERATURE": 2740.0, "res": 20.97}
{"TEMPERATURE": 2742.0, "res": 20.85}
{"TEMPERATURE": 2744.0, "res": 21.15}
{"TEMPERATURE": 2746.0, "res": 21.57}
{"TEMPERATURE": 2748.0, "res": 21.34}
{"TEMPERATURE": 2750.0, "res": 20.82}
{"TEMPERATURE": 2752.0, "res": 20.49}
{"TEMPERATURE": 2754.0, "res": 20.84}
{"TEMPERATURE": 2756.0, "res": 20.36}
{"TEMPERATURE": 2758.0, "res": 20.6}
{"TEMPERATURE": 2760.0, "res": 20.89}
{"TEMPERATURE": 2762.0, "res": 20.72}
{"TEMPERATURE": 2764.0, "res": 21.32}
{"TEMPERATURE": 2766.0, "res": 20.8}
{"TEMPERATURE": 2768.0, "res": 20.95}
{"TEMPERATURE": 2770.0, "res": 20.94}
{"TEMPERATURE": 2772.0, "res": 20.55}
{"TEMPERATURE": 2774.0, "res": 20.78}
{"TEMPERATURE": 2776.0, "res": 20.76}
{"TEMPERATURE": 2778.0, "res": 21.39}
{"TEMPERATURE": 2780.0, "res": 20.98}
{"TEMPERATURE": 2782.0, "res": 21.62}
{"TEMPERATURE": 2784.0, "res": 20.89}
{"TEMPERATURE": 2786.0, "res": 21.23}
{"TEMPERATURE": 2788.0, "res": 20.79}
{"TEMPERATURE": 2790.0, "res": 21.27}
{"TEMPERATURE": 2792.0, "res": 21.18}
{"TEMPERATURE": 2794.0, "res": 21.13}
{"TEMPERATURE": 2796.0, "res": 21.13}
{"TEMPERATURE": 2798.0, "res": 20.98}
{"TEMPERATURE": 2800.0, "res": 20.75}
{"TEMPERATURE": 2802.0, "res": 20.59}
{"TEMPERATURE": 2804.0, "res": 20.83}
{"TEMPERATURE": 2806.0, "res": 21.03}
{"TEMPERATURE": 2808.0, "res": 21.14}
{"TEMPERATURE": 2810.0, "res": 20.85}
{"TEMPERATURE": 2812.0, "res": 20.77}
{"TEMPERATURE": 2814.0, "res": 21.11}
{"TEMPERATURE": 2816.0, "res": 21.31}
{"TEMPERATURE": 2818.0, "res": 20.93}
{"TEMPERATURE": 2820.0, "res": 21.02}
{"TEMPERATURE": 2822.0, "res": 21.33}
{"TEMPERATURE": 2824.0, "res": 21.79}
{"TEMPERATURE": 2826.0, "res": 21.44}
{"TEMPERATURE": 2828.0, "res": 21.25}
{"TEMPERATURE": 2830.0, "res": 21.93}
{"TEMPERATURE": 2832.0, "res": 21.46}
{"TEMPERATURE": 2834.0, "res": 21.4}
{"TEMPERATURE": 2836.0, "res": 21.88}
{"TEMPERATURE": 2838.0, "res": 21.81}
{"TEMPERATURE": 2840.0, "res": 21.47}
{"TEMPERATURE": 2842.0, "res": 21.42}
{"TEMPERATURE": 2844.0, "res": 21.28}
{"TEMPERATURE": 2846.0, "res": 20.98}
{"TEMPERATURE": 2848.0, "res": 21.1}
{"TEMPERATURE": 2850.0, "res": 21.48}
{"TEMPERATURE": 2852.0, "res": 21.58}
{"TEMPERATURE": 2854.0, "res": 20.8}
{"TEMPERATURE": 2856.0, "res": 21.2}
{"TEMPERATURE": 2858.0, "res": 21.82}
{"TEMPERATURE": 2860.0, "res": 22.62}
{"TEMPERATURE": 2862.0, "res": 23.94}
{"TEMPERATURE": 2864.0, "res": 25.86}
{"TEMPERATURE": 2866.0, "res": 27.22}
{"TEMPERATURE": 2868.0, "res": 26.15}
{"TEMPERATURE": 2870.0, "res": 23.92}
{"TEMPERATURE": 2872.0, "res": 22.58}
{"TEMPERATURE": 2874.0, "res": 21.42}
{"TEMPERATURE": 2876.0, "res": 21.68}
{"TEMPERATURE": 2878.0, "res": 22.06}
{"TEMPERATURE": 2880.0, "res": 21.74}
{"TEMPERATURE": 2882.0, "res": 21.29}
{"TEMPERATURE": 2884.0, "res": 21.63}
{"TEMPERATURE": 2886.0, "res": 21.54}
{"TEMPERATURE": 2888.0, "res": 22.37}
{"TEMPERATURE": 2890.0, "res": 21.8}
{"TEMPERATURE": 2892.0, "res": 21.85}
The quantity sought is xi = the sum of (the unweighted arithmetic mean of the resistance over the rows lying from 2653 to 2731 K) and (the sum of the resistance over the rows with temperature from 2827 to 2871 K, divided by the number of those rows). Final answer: 39.2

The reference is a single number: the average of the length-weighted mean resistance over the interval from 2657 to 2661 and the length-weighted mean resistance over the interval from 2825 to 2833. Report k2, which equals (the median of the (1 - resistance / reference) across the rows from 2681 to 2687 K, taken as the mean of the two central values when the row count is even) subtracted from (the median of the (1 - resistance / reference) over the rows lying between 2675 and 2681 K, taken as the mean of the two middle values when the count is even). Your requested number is -0.17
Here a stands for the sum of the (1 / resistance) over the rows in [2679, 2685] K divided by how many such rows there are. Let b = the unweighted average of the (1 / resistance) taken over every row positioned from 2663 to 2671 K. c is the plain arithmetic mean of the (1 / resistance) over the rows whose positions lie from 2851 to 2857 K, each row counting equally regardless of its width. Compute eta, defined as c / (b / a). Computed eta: 0.0795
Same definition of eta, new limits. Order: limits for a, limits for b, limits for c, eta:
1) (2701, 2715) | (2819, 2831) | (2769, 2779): 0.0562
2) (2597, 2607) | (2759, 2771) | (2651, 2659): 0.0498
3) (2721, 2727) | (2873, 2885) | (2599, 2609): 0.0506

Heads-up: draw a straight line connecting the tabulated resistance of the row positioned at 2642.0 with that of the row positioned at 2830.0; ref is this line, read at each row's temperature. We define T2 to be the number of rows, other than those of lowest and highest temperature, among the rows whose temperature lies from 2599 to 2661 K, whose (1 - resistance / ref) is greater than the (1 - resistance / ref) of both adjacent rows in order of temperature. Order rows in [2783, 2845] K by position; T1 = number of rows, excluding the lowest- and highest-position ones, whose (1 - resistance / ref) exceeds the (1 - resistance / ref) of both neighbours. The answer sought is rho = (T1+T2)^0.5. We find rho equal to 4.00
